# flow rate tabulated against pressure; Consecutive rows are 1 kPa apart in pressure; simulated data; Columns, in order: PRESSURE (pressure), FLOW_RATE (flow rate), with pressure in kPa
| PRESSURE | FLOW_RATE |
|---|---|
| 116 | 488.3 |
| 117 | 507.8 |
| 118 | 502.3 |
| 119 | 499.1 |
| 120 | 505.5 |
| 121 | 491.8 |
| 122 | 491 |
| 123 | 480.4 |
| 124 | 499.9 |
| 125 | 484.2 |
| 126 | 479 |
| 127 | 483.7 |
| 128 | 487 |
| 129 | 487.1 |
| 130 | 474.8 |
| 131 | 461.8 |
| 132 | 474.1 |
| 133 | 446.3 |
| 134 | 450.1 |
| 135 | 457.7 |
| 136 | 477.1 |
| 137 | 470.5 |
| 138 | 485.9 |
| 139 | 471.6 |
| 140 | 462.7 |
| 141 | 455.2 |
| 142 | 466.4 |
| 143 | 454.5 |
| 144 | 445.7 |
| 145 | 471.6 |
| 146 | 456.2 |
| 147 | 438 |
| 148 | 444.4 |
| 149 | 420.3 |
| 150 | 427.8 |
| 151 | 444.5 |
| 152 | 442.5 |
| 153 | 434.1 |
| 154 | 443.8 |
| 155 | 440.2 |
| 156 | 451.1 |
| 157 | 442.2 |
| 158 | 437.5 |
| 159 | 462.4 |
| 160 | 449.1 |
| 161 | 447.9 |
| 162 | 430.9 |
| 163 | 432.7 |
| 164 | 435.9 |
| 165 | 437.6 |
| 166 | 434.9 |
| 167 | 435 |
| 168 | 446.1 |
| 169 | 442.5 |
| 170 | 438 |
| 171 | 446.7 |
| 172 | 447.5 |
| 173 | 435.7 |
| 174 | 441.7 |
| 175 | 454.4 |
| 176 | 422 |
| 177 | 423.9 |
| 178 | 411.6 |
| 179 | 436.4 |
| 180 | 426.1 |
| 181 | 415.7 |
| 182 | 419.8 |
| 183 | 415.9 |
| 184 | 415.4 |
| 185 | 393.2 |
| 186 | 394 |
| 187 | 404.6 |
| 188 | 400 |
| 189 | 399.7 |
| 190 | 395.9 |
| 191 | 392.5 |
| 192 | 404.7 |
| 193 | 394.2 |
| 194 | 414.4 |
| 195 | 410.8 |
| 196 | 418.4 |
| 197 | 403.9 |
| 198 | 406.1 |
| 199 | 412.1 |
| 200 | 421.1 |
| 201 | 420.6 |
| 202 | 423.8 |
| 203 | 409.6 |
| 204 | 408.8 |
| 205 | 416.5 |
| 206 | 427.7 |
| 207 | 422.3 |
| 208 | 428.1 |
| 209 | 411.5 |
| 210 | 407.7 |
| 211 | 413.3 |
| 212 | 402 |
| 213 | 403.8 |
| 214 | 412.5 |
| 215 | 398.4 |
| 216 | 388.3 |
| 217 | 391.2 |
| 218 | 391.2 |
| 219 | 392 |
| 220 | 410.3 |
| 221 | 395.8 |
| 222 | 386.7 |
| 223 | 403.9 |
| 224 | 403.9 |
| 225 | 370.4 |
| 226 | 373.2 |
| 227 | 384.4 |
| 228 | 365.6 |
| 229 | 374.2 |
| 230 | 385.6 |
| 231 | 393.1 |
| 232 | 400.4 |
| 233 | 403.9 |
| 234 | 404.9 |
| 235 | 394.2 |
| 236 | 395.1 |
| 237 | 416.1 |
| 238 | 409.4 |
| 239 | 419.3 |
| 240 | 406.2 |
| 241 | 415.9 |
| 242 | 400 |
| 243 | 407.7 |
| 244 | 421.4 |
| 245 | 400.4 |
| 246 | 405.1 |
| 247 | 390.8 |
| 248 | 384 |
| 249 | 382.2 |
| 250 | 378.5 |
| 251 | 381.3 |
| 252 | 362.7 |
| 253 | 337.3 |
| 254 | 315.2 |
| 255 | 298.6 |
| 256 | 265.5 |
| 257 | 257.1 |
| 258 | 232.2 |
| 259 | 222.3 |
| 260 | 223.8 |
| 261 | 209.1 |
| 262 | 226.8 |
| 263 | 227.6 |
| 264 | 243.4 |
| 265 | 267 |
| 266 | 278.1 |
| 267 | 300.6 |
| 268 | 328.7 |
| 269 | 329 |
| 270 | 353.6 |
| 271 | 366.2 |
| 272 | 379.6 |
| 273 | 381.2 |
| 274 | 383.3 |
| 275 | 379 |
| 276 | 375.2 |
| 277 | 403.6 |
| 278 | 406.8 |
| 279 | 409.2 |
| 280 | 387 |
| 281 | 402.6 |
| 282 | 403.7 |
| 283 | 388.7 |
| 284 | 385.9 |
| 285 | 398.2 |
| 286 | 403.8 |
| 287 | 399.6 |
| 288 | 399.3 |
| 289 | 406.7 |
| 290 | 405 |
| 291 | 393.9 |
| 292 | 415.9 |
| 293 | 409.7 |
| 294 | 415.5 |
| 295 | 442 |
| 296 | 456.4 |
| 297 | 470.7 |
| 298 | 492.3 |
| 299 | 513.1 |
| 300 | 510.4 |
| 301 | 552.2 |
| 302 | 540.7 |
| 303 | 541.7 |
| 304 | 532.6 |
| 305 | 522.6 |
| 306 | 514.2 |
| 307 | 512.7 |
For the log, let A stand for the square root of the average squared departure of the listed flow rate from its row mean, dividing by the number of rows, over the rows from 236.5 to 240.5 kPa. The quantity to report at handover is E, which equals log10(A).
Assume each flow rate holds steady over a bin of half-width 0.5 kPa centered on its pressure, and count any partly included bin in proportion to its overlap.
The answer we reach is 0.72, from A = 5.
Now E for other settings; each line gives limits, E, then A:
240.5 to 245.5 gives 0.93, 8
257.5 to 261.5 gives 0.92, 8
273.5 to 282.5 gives 1.10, 12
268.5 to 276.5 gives 1.24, 17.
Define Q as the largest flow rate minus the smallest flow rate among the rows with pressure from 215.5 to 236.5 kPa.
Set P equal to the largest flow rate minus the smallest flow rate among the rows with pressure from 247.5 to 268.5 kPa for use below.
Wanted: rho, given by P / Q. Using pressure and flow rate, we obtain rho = 3.9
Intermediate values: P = 175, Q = 45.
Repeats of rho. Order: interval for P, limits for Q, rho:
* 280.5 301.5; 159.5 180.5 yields 3.9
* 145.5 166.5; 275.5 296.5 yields 0.5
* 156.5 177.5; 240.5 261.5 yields 0.2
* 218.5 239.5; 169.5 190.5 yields 0.9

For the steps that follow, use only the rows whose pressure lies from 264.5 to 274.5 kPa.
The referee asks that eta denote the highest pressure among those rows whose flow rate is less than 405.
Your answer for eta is 274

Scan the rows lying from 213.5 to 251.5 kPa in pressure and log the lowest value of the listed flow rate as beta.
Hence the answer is 365.6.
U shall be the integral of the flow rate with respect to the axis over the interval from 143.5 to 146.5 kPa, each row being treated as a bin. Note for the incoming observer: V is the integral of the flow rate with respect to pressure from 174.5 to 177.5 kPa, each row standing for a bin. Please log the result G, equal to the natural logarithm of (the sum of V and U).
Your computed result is 7.89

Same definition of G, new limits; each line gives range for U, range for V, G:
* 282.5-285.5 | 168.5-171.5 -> 7.82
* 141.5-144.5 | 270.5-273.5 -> 7.82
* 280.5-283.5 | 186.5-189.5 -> 7.78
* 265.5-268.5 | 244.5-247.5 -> 7.65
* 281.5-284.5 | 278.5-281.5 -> 7.77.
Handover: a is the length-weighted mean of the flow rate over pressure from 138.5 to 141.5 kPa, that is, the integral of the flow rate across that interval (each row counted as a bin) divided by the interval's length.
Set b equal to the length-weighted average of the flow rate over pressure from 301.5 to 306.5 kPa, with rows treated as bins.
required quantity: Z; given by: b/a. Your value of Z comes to 1.15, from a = 463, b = 530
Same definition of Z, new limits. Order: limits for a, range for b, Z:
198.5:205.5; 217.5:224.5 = 0.96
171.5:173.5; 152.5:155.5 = 0.99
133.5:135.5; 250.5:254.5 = 0.77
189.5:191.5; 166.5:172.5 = 1.12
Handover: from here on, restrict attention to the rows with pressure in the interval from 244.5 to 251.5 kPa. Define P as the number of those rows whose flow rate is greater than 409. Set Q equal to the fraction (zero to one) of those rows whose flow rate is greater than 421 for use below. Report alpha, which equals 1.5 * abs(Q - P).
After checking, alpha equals 0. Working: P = 0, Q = 0.0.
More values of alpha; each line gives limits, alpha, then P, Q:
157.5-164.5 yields 9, 7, 1.0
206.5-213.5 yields 6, 4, 0.3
